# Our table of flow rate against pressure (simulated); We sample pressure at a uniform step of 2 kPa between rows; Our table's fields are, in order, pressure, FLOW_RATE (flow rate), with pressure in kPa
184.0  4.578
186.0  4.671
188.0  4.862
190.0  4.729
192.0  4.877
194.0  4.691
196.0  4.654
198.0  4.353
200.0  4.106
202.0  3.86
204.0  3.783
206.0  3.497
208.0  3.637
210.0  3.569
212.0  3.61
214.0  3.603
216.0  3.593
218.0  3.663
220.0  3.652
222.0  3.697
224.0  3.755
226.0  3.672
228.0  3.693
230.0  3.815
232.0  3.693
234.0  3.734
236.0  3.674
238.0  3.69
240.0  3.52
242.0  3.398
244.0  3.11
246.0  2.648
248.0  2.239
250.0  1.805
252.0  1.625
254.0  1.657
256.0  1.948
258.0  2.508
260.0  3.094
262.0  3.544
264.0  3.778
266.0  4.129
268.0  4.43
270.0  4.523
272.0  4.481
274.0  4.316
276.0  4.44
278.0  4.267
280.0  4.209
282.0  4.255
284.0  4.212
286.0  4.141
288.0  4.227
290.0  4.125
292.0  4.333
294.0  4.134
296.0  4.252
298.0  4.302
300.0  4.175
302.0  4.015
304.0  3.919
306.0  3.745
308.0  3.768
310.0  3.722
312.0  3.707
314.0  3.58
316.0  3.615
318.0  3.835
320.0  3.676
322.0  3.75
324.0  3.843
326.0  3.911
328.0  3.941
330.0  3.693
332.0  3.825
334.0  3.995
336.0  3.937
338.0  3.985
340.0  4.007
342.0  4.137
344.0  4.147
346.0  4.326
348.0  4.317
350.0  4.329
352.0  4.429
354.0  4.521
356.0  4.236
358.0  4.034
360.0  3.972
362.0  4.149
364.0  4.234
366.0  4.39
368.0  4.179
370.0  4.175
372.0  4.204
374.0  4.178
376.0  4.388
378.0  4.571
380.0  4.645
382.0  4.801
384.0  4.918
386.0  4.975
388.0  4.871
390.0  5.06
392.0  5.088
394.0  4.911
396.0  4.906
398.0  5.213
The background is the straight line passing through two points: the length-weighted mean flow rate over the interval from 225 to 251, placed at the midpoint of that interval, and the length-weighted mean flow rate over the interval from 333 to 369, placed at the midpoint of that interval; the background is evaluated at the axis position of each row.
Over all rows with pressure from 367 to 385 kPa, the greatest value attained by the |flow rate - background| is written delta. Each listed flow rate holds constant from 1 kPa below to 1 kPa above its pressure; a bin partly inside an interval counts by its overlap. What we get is 0.47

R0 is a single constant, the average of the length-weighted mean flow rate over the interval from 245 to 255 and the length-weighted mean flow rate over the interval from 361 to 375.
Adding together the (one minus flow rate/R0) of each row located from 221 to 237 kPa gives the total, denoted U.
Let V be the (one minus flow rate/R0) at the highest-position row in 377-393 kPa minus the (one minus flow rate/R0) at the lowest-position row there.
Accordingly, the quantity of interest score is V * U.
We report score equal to 0.3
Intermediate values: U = -1.6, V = -0.17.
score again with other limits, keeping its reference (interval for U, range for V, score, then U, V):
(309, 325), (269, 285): -0.2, -1.6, 0.10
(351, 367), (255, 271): 2.4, -2.9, -0.83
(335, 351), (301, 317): -0.3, -2.7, 0.13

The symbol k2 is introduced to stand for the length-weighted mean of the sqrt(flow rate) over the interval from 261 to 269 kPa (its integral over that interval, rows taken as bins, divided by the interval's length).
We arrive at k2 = 1.99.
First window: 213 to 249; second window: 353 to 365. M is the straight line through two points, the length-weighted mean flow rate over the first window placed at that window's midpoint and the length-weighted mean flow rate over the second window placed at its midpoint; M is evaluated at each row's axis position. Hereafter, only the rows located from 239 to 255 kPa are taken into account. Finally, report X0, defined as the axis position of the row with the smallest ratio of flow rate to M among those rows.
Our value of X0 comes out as 252.0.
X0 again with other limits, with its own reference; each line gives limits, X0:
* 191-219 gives 206.0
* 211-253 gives 252.0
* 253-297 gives 254.0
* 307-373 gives 314.0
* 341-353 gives 344.0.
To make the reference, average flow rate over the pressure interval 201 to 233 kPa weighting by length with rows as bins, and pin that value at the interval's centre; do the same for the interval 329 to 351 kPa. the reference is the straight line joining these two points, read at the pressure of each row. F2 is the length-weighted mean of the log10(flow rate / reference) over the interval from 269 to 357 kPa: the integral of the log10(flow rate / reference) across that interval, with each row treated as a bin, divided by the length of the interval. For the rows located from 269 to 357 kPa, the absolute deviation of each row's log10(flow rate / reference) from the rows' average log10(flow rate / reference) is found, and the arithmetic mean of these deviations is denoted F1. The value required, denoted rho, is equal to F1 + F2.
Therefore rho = 0.037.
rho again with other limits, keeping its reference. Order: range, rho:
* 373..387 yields 0.064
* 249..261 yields -0.180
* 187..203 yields 0.128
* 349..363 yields 0.030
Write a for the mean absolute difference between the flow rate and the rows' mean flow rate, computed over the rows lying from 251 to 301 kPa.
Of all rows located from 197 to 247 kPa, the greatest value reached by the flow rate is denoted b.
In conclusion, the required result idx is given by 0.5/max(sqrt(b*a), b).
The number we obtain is 0.115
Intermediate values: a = 0.68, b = 4.353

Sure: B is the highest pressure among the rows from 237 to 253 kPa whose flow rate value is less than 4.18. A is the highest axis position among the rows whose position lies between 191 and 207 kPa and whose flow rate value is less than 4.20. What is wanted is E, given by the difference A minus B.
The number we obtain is -46 kPa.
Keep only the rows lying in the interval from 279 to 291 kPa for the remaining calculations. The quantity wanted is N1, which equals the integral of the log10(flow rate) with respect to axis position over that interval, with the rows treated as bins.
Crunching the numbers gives 7.5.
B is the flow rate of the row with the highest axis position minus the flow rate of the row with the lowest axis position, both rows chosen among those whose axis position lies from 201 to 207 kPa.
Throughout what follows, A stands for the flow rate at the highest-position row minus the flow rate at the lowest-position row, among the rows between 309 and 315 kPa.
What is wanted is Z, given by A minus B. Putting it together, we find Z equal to 0.22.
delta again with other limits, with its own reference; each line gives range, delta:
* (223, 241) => 0.59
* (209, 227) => 0.58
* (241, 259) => 1.77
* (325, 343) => 0.32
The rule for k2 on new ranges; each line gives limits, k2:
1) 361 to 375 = 2.05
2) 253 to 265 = 1.64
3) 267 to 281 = 2.09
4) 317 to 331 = 1.95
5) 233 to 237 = 1.92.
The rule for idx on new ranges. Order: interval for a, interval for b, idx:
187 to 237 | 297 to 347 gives 0.116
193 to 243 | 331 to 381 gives 0.108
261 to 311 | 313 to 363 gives 0.111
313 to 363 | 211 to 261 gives 0.131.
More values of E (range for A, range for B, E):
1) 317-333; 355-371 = -38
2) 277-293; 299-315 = -24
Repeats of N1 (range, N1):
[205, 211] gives 3.3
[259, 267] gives 4.5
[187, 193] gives 4.1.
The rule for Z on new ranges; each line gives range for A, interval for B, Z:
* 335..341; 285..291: 0.09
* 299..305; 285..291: -0.24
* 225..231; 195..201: 0.69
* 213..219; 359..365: -0.20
